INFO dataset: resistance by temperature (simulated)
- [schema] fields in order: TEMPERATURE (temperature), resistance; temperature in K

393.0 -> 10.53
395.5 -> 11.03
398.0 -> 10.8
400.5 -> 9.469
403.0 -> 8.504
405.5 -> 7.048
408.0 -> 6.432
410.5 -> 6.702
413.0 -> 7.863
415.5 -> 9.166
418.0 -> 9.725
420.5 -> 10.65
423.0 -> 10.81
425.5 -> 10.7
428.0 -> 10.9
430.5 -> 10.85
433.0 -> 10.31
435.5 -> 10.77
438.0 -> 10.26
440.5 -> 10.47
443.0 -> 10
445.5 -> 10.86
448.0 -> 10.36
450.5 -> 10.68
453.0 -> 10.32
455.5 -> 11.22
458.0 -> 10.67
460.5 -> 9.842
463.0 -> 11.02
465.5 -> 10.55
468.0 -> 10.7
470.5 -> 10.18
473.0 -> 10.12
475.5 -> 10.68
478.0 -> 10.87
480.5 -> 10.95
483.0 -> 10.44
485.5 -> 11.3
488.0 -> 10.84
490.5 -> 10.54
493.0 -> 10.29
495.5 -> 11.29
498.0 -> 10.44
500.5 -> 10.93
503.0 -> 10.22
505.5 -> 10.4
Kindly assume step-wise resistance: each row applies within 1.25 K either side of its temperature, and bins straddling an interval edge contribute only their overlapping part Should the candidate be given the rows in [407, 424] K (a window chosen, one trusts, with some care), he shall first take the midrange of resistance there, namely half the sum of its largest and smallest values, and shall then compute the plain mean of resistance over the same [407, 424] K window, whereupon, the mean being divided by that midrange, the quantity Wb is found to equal 1.02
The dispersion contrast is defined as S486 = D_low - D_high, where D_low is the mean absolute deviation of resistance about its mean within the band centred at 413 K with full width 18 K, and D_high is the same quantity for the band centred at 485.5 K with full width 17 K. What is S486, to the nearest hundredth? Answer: 1.11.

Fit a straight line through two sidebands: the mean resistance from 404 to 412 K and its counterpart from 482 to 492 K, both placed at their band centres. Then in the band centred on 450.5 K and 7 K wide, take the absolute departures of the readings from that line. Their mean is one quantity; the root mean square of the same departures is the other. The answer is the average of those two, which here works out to 1.5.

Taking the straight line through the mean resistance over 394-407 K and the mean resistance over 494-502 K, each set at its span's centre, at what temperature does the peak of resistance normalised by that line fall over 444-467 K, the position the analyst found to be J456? 455.5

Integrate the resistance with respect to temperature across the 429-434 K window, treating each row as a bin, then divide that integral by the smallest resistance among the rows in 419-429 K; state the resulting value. 5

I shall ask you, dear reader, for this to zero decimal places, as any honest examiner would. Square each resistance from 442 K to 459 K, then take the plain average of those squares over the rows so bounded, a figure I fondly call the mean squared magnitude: 112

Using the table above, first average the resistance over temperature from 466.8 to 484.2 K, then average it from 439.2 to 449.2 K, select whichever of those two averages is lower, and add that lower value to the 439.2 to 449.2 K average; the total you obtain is 20.8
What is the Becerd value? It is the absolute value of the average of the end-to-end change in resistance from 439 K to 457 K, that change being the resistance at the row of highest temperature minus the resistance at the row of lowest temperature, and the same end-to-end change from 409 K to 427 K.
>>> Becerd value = 2.4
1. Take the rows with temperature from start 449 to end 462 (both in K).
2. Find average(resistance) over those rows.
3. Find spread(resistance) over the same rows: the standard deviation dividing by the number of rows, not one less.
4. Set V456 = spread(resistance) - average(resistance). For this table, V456 -10.1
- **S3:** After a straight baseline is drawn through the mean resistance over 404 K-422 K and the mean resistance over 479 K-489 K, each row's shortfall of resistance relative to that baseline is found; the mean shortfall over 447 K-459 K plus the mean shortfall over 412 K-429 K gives -2.4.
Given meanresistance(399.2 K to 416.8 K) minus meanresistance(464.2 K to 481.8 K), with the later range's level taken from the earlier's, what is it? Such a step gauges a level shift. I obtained -2.7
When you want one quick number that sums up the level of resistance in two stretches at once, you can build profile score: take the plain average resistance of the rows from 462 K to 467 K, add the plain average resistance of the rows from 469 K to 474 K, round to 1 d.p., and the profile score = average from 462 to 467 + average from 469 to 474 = 20.9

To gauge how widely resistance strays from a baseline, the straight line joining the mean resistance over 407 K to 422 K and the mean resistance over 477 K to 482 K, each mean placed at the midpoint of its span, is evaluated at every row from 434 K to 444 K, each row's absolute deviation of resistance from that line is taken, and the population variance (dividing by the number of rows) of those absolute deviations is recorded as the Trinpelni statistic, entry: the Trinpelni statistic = 0.14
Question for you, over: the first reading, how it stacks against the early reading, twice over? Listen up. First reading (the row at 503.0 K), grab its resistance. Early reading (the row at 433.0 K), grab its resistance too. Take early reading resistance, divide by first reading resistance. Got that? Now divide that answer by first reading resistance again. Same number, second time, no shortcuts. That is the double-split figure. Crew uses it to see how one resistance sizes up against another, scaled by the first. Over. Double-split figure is 0.099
